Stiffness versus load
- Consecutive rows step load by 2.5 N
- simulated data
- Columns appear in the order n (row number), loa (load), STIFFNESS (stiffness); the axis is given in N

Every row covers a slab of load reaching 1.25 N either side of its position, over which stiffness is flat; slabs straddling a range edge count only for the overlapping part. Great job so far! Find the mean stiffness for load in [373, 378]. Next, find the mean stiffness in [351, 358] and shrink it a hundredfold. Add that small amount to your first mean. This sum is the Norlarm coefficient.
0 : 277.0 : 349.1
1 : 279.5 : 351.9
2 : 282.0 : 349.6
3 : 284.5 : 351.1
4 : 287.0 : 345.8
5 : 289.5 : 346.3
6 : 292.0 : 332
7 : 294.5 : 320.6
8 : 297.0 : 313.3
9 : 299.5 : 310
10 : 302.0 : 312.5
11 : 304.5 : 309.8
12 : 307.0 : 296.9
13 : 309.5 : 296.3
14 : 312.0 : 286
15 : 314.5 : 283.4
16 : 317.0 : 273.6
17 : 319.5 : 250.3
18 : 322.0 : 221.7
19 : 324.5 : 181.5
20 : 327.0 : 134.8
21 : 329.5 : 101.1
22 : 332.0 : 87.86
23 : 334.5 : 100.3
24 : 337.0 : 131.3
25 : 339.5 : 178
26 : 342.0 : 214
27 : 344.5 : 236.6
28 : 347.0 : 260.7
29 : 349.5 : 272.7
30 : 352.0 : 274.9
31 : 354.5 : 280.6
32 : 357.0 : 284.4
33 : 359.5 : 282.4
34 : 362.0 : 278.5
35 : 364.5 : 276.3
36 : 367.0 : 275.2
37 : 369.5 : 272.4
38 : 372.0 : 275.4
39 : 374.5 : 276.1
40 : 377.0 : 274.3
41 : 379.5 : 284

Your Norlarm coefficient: 278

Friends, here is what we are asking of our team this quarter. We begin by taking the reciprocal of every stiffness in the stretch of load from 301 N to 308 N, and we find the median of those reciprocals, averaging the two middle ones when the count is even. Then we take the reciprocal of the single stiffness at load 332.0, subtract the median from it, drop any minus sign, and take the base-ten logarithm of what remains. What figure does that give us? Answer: -2.1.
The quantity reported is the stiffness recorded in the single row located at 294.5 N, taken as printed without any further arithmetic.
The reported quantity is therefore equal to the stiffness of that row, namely 320.6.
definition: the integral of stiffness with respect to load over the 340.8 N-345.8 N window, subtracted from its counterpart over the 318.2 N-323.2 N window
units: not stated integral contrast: 54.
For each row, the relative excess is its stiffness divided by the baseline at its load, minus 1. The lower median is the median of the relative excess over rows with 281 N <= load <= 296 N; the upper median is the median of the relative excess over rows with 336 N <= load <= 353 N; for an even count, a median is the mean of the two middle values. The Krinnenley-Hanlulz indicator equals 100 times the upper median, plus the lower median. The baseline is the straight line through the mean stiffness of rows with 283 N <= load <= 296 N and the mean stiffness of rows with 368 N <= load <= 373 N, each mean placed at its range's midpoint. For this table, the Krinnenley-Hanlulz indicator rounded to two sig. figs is -20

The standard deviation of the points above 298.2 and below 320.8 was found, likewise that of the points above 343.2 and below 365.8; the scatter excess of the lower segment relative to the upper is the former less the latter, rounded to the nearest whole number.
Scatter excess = 5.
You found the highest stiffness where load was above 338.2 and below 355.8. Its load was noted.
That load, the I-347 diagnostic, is 354.5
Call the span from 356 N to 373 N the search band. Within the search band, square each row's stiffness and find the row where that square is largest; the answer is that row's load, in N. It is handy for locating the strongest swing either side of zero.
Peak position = 357.0 N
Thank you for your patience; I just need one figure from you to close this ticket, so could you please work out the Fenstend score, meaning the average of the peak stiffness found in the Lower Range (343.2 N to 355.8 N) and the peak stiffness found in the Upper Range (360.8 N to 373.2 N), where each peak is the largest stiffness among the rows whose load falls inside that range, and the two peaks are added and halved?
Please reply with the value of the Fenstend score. 280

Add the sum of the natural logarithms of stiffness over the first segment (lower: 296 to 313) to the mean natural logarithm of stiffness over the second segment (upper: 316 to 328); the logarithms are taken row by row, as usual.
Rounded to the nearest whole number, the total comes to 45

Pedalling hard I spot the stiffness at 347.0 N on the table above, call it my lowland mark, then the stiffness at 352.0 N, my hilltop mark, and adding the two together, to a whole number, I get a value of 536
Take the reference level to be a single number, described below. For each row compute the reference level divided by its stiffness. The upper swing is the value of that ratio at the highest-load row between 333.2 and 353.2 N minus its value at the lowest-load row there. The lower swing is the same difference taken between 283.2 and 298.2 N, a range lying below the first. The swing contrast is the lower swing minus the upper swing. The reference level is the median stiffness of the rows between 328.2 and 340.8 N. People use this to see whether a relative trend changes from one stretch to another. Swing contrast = 0.7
